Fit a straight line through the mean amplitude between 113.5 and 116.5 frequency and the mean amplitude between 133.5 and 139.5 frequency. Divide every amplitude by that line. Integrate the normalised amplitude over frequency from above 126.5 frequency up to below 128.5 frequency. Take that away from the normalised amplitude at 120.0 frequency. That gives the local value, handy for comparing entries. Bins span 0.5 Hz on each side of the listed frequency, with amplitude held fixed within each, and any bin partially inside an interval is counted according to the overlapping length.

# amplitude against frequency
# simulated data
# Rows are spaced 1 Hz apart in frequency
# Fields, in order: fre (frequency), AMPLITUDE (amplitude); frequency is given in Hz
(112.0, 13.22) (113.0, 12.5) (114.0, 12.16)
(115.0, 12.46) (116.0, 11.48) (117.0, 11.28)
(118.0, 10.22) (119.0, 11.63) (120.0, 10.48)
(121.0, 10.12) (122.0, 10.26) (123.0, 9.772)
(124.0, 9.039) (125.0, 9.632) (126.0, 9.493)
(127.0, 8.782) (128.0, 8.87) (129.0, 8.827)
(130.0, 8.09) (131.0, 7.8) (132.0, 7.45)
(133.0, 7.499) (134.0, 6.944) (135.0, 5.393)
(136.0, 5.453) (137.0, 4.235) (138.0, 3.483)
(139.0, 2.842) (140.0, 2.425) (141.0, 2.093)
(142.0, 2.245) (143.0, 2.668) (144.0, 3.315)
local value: -1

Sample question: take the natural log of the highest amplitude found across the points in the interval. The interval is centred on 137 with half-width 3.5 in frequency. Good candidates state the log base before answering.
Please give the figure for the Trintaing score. 1.9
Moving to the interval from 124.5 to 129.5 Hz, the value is 2.3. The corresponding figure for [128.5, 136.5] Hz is 2.2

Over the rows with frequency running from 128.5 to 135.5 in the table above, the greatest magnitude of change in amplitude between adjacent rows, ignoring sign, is 1.55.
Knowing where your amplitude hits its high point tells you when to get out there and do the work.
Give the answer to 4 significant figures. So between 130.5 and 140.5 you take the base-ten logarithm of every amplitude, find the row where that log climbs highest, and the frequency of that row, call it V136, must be 131.0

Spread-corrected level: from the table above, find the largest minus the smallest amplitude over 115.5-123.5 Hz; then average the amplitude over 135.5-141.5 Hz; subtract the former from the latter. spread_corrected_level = 1.6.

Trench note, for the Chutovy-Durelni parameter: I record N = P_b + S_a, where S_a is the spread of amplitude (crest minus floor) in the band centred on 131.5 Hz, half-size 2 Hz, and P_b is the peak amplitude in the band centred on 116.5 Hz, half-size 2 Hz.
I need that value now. 13.1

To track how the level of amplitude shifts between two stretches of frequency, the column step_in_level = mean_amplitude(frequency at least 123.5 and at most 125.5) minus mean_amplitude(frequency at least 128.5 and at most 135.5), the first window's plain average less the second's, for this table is 1.9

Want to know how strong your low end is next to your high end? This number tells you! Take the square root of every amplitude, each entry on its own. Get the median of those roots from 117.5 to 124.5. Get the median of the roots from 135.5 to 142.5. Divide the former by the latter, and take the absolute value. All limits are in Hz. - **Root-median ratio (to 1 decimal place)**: 1.9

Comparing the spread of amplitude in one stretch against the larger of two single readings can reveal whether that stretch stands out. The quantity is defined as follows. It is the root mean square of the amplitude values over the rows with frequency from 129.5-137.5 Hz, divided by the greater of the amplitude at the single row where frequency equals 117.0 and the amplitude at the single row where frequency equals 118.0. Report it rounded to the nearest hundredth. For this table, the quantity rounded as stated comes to 0.60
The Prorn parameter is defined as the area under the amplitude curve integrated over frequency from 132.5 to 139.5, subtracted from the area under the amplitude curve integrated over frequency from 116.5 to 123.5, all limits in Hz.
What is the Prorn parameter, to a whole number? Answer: 38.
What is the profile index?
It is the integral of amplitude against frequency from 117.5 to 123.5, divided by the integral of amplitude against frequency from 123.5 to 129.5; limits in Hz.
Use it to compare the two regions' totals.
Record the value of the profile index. 1.1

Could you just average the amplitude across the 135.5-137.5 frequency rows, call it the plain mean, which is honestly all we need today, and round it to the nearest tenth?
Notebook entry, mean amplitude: 4.8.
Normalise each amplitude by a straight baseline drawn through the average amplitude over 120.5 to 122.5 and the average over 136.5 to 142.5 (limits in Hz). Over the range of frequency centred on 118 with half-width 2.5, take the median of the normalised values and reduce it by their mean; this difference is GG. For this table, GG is -0.012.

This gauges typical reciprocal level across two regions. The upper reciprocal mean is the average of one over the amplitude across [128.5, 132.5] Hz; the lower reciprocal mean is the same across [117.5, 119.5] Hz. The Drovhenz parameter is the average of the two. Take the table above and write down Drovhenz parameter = 0.11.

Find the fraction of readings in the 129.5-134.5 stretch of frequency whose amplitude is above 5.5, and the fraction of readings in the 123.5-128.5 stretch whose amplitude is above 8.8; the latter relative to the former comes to 0.80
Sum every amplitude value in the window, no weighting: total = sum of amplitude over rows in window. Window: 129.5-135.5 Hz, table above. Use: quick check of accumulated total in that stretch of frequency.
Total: 43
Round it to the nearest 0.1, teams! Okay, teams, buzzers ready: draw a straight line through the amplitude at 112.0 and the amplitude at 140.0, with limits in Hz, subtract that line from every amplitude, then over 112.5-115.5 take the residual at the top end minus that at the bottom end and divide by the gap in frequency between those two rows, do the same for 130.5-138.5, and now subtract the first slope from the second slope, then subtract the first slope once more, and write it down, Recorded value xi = -1.0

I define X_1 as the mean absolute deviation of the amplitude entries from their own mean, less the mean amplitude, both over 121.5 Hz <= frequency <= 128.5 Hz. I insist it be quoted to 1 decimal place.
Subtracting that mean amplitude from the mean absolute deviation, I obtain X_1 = -9.0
